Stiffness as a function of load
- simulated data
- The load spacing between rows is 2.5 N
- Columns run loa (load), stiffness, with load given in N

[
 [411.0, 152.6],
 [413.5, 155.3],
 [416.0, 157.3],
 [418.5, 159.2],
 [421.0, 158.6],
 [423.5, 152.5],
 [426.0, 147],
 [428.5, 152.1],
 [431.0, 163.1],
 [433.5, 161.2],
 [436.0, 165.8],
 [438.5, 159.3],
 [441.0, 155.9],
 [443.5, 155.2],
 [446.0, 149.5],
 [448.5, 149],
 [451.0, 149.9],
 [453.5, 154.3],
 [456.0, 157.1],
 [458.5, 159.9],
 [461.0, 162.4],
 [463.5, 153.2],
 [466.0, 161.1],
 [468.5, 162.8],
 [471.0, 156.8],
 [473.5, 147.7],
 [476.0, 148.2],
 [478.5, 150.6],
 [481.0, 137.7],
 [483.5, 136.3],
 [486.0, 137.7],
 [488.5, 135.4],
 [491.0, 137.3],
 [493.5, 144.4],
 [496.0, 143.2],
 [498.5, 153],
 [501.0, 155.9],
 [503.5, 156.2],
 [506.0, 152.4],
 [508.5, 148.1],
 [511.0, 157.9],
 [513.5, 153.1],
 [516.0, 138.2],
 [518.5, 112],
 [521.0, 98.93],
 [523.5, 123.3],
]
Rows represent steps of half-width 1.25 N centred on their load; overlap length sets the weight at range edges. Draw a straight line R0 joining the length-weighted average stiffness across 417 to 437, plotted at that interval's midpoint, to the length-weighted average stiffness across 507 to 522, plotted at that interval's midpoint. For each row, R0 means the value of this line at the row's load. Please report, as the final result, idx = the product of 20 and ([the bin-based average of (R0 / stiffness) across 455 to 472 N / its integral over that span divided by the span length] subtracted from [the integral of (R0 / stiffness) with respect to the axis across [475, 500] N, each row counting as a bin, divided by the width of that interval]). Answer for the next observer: 1.4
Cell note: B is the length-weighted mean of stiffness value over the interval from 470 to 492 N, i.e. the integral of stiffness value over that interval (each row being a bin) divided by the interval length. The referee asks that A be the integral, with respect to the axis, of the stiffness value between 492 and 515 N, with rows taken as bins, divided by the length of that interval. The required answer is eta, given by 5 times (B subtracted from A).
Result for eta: 41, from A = 151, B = 143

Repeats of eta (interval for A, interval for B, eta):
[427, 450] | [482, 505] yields 61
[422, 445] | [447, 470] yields 1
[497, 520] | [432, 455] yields -44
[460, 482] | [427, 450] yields -16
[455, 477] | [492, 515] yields 27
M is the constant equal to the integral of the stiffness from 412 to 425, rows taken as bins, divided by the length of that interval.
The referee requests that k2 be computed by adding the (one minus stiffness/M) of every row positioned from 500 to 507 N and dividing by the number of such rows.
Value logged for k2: 0.01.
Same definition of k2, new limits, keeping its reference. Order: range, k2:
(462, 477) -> 0.01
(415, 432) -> 0.00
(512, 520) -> 0.14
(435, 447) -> -0.01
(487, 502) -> 0.07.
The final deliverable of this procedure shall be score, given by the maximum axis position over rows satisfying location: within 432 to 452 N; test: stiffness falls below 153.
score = 451.0 N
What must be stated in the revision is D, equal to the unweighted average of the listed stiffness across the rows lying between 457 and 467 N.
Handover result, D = 159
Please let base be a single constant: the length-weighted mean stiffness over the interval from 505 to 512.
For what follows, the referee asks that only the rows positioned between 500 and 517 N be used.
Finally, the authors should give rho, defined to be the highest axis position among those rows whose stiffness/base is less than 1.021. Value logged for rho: 516.0 N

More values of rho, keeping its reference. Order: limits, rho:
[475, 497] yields 496.0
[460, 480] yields 478.5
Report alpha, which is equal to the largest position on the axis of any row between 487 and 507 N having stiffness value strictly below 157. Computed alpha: 506.0 N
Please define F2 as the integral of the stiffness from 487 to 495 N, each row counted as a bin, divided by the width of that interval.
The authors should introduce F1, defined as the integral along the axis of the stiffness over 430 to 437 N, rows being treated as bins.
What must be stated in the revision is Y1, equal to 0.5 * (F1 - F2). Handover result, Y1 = 502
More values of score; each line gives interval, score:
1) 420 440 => 428.5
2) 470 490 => 488.5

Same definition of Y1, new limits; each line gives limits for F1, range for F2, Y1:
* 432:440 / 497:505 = 570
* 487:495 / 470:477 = 481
